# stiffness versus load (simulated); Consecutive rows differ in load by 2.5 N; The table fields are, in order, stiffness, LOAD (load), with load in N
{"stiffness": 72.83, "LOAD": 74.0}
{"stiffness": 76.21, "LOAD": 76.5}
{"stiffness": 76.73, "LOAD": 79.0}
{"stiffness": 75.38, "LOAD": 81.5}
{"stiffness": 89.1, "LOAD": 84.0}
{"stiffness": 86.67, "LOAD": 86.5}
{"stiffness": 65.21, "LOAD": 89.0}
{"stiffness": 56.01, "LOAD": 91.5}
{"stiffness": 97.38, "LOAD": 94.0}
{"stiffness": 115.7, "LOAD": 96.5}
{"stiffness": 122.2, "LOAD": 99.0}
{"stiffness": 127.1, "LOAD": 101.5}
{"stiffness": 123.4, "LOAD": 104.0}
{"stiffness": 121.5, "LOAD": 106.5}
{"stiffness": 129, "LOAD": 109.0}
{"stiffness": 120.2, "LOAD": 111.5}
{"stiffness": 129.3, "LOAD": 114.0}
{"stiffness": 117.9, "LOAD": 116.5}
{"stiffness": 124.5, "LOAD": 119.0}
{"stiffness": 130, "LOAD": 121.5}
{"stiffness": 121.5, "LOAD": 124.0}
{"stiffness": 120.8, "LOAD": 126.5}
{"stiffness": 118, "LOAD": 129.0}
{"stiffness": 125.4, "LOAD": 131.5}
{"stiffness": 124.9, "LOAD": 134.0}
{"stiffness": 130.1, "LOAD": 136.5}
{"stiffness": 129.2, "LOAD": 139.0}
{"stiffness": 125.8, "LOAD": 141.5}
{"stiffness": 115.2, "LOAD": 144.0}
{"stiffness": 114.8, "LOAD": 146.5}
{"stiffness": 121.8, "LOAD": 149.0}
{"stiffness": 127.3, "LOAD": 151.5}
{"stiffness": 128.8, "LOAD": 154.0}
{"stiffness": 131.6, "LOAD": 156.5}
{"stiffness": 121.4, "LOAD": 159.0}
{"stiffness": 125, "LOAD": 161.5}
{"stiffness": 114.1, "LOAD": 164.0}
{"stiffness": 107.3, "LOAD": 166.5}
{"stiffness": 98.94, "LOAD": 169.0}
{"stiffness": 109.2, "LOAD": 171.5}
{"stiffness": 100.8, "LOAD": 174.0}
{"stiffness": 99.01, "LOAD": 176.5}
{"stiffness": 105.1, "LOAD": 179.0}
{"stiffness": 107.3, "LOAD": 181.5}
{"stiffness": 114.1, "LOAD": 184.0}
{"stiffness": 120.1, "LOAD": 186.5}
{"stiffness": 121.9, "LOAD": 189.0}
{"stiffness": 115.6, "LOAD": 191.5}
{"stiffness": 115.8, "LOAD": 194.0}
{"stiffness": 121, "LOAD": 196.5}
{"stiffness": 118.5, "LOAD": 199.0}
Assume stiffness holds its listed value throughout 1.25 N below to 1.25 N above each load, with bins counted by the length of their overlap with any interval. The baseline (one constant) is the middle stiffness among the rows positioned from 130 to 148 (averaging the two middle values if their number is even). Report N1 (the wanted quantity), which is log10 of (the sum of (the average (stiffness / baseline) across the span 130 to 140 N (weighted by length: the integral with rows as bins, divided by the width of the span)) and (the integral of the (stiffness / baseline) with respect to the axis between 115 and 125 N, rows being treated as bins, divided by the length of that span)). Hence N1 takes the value 0.30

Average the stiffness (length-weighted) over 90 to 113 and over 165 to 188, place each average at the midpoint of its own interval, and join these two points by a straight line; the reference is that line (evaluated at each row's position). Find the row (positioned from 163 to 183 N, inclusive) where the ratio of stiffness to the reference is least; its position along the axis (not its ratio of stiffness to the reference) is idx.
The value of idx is 169.0 N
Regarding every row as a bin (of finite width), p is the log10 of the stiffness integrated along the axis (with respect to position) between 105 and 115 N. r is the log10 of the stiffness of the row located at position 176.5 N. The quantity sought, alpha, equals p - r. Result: 18.97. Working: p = 21.0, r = 2.00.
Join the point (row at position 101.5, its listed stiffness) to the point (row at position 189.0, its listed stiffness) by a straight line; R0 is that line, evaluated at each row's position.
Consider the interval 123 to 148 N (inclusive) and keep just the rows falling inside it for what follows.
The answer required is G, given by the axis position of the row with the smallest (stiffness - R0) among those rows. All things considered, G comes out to 146.5 N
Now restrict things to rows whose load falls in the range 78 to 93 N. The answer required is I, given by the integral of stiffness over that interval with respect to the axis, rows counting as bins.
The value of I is 1128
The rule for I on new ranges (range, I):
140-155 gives 1834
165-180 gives 1553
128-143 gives 1883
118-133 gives 1851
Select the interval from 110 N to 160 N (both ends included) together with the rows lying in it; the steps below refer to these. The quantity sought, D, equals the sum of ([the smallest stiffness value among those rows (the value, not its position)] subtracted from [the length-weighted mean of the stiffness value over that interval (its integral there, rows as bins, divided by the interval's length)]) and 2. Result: 11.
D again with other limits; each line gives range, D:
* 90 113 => 58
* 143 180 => 18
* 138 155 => 10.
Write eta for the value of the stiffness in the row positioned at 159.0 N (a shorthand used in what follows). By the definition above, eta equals 121.4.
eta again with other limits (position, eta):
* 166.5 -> 107.3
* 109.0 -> 129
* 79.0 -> 76.73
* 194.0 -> 115.8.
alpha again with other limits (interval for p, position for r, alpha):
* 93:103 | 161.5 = 18.54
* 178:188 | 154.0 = 18.38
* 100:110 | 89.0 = 19.16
